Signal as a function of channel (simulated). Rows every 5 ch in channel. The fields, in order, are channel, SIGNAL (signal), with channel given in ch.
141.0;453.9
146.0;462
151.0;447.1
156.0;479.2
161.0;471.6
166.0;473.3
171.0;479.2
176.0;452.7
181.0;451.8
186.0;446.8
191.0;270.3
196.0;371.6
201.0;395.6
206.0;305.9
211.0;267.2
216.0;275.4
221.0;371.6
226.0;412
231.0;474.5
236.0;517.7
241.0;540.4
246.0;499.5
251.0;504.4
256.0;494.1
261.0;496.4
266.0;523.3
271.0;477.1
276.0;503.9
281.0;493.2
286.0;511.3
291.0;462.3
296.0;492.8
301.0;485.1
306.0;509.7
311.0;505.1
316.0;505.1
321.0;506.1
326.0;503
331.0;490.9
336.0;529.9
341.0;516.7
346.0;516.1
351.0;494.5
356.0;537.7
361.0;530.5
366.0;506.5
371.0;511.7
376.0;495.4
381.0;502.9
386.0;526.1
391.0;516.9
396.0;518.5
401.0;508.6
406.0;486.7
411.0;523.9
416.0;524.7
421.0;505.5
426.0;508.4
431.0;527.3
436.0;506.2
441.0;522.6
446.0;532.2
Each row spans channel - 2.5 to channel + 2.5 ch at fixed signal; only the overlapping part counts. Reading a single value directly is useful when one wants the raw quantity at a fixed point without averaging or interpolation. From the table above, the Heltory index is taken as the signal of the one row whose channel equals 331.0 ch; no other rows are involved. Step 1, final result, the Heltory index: 490.9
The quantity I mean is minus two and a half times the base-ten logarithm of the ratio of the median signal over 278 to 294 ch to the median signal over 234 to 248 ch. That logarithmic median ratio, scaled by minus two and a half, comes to 0.05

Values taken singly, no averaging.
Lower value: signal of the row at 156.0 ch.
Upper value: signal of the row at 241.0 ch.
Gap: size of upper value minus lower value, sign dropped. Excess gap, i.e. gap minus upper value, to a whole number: -479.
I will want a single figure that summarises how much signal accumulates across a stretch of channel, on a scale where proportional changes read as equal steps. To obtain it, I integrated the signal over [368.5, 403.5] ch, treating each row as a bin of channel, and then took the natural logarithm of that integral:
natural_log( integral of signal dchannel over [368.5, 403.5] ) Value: 9.79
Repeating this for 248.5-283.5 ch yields 9.77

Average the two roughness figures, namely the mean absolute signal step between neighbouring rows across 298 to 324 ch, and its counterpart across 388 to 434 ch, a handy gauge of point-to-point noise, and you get 11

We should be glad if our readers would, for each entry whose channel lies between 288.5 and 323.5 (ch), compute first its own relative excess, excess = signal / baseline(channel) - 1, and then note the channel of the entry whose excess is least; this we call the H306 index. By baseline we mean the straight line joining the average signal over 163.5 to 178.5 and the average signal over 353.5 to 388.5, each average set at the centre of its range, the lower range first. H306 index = 291.0 ch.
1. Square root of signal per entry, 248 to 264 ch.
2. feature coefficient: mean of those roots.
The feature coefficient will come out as 22.3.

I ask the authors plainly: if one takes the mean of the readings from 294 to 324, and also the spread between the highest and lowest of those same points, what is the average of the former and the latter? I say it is 263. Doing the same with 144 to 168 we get 249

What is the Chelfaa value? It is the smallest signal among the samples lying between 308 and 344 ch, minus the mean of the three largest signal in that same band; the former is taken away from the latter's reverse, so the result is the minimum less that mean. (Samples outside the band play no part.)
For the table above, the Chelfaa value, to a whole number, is -27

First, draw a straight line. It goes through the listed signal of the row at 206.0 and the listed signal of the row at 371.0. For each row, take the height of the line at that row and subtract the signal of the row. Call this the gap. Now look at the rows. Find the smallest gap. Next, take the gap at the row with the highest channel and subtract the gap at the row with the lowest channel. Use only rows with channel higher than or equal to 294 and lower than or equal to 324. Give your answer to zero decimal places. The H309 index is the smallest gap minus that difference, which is -97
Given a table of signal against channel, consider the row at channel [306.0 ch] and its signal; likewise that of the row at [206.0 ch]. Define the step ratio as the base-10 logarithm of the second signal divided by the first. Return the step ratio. -0.22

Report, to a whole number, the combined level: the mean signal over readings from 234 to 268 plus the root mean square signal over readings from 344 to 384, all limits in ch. 1023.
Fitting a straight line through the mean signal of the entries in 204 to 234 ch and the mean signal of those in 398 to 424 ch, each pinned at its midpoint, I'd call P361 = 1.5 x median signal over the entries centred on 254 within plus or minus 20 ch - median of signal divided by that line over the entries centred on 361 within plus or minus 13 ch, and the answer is 752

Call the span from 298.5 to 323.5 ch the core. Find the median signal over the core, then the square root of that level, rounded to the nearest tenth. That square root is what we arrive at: 22.5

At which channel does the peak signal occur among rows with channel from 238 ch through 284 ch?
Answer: 241.0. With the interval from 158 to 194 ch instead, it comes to 171.0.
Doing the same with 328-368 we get 356.0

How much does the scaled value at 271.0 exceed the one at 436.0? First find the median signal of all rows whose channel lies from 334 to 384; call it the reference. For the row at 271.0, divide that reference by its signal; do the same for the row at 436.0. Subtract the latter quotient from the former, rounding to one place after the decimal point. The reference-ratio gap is 0.1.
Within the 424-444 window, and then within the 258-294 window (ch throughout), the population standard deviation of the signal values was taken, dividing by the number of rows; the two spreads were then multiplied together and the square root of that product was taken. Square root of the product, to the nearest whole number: 13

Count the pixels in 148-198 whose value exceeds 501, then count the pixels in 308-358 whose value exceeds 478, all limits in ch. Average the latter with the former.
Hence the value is 5.0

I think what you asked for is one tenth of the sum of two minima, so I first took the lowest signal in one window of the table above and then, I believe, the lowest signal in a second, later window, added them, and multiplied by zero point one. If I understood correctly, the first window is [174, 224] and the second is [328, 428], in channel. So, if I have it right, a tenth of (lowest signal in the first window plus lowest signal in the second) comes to 75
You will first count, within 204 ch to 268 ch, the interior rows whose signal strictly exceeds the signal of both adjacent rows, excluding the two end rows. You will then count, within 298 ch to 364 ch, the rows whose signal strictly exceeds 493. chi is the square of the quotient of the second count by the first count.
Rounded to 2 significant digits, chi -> 30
